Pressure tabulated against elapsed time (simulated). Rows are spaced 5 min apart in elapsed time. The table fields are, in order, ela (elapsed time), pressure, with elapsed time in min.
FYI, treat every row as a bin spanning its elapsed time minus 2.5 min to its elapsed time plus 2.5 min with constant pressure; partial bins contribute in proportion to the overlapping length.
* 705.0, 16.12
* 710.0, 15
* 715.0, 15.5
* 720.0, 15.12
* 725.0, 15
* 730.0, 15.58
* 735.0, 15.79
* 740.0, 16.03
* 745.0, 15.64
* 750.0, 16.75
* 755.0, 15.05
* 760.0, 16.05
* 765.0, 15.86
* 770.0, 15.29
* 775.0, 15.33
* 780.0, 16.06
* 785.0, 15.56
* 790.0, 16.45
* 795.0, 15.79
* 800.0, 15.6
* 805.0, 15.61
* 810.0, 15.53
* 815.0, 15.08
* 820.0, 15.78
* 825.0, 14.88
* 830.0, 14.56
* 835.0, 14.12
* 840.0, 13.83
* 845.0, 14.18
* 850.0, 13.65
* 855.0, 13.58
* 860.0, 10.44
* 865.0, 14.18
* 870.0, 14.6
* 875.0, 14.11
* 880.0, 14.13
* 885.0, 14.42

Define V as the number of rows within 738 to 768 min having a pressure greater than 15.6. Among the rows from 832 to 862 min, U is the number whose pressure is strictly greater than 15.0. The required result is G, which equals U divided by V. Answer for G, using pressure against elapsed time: 0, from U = 0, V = 5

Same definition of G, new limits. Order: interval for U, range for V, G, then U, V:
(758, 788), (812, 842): 6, 6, 1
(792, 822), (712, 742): 3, 6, 2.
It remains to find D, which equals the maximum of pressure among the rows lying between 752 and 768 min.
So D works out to 16.05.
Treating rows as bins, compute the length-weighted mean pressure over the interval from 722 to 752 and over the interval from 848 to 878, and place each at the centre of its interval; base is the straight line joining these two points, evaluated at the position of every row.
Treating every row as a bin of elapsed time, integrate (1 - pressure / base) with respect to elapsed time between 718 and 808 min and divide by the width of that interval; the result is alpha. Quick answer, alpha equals -0.028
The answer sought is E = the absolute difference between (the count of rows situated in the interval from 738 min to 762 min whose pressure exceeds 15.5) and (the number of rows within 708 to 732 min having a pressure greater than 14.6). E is 1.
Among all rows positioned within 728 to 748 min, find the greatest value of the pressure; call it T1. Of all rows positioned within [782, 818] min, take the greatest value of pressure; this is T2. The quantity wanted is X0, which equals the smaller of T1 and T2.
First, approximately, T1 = 16.03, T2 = 16.45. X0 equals 16.0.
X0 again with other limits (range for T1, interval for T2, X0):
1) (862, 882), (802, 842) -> 14.6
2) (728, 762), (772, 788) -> 16.1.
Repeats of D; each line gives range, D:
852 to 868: 14.18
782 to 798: 16.45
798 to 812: 15.61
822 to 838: 14.88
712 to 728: 15.5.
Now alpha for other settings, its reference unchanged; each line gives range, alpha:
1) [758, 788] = -0.039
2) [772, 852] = -0.052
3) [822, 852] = -0.023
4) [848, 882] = -0.010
